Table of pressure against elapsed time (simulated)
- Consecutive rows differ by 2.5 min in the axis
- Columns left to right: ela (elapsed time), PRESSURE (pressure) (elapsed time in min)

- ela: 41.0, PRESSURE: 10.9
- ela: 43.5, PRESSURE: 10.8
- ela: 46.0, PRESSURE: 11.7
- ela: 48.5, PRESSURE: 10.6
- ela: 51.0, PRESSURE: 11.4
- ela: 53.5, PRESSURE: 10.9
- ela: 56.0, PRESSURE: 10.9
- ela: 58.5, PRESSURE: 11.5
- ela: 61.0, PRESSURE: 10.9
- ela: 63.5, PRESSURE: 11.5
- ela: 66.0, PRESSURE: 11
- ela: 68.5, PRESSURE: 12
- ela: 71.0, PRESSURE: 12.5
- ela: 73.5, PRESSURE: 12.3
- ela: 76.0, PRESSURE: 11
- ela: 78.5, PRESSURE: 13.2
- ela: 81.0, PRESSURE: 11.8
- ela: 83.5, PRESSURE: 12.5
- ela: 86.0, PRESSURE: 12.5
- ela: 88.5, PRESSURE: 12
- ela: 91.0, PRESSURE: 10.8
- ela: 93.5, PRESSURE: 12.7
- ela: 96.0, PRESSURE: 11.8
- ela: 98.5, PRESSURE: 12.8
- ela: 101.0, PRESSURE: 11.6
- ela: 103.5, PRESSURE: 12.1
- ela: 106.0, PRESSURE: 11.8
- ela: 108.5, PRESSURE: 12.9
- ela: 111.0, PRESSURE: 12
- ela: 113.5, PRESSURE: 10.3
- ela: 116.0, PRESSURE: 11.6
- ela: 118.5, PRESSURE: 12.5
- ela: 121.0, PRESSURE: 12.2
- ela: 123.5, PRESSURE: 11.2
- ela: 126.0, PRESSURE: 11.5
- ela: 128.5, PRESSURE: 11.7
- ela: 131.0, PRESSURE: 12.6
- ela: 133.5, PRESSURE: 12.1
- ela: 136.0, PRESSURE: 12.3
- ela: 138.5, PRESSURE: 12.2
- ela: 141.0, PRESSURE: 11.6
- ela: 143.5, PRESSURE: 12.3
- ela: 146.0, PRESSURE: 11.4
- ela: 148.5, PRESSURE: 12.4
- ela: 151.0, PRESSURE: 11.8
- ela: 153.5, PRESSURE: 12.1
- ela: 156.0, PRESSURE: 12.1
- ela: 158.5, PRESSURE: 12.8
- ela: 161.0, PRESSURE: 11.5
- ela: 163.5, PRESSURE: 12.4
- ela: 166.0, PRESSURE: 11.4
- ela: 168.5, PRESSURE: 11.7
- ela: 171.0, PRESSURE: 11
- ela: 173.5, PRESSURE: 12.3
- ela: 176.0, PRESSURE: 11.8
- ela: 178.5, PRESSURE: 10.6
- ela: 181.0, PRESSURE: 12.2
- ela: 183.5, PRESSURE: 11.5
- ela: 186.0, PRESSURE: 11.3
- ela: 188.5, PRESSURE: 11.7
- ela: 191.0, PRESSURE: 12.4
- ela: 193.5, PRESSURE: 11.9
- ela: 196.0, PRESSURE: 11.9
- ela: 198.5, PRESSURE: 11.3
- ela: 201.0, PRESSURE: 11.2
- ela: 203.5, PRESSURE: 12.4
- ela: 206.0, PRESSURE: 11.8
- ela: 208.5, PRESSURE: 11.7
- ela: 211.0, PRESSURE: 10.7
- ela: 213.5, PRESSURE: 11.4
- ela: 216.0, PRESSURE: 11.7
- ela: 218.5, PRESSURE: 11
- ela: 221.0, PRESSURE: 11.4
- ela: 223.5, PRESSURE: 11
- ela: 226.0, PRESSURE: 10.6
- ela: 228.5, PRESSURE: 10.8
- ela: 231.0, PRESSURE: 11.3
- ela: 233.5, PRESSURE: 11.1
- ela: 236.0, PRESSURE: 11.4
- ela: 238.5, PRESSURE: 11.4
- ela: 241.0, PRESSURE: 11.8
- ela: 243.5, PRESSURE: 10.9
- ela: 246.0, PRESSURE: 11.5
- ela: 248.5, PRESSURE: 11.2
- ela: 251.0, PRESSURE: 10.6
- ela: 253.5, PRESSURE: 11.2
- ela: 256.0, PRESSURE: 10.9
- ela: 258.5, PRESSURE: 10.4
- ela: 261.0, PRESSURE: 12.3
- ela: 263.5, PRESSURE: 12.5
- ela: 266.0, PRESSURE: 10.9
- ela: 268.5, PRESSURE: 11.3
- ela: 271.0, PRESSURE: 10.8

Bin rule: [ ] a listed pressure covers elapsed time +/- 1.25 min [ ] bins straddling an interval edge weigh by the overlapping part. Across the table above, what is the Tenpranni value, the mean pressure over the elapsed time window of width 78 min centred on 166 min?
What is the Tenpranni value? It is 11.87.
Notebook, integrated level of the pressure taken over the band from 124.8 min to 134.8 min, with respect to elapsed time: 119.8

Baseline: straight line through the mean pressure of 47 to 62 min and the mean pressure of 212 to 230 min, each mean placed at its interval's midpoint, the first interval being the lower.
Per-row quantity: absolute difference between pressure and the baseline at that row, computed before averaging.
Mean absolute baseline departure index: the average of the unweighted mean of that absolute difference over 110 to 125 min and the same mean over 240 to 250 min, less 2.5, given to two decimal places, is -1.93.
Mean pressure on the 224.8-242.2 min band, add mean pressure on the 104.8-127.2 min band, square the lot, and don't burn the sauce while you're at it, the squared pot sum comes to 528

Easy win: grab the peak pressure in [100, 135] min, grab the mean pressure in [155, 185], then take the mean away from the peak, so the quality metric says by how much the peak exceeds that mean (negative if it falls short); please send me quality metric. 1.1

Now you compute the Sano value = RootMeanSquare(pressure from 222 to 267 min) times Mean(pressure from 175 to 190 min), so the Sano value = 129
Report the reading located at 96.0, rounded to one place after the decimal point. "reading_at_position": 11.8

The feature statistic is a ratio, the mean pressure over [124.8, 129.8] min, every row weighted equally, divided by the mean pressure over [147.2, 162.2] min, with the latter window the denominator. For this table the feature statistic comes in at 0.96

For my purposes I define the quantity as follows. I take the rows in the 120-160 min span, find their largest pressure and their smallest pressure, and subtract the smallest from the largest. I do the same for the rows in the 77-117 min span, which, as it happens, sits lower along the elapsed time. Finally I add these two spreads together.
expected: 4.50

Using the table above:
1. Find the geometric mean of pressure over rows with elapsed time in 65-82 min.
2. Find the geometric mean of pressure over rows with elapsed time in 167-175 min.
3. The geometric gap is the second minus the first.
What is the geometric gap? -0.3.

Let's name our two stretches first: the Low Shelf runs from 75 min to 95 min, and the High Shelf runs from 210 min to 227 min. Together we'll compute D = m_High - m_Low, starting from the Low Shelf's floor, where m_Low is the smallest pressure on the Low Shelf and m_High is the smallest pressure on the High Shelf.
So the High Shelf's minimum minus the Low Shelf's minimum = -0.20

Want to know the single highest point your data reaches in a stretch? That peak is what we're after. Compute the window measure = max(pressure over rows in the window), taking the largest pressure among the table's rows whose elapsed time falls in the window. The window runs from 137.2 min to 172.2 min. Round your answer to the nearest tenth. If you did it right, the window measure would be 12.8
